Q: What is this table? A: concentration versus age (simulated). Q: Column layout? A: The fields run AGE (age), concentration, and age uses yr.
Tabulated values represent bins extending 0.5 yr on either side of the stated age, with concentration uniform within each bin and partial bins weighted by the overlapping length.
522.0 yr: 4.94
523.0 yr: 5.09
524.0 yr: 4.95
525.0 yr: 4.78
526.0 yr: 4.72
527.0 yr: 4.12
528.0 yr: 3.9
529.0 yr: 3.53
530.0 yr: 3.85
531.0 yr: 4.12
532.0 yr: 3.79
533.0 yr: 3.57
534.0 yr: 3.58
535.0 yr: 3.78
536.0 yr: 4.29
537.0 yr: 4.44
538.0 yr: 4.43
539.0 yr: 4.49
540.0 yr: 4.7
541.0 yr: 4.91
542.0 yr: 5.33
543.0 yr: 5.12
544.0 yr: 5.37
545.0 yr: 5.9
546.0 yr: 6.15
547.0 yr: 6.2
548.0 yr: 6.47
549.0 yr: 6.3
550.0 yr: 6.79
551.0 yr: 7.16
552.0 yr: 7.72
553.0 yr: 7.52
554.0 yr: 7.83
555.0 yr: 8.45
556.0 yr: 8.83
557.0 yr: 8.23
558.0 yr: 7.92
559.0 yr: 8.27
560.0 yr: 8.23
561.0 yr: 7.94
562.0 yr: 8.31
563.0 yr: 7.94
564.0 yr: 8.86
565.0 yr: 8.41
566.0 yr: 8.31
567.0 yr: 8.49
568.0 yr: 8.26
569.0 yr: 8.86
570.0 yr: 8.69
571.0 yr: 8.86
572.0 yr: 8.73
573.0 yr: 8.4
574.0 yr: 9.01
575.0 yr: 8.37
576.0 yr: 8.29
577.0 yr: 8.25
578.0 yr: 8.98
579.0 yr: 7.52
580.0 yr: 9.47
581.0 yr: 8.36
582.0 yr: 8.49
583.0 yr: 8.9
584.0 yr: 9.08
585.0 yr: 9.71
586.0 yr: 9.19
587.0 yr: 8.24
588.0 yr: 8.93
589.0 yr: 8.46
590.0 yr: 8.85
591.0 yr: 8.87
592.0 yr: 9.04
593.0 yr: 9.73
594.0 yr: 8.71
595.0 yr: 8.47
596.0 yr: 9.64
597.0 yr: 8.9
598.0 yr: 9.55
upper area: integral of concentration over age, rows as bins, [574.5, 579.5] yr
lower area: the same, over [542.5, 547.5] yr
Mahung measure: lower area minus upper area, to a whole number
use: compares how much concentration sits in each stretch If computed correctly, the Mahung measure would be -13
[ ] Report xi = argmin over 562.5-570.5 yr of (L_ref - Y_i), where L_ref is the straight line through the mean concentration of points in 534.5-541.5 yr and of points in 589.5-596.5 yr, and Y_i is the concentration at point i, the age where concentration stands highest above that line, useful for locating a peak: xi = 564.0 yr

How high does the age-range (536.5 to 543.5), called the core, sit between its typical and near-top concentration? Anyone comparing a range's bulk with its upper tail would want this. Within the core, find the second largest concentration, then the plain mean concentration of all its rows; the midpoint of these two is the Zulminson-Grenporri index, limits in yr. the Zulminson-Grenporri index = 4.9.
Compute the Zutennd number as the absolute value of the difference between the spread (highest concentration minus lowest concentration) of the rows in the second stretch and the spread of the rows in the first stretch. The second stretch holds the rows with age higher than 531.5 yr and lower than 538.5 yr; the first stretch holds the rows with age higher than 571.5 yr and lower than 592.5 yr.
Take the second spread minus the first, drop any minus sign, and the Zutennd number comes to 1.3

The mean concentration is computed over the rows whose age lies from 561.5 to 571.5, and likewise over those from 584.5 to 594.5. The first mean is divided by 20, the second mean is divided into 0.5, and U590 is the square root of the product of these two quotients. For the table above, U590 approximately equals 0.154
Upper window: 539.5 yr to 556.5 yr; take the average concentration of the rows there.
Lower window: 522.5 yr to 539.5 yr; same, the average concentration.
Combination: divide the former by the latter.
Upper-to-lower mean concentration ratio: 1.55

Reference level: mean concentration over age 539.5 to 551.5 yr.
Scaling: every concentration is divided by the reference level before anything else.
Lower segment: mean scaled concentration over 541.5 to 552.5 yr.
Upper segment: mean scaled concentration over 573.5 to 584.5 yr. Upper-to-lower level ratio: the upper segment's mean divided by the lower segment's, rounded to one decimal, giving 1.4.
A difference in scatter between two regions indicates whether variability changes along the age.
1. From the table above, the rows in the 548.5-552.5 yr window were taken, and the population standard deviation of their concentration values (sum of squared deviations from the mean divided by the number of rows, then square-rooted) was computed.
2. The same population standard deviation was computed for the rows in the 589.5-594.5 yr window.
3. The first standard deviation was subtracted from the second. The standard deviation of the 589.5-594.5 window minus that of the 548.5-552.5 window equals -0.16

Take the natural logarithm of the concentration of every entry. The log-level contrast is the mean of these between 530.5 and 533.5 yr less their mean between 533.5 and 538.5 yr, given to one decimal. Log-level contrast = -0.1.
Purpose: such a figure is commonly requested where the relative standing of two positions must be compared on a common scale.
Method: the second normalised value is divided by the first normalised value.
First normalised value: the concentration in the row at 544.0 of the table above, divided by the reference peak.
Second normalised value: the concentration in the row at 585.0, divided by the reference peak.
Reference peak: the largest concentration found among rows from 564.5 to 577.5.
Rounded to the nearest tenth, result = 1.8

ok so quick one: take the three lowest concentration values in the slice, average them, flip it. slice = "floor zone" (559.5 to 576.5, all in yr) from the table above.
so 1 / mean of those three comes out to 0.124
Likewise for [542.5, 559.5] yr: 0.183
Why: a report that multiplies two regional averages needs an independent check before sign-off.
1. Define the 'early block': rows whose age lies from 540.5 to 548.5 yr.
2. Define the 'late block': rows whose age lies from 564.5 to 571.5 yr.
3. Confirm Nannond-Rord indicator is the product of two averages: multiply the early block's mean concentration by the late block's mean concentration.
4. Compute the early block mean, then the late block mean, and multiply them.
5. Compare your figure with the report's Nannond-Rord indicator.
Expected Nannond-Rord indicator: 49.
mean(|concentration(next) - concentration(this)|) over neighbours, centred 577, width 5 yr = 0.6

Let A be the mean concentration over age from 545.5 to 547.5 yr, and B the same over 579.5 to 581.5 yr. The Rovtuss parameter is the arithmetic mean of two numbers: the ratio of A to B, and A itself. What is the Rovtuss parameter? 3.4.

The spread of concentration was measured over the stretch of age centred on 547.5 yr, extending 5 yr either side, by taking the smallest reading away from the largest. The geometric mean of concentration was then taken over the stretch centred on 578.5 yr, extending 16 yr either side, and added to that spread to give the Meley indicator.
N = 11.3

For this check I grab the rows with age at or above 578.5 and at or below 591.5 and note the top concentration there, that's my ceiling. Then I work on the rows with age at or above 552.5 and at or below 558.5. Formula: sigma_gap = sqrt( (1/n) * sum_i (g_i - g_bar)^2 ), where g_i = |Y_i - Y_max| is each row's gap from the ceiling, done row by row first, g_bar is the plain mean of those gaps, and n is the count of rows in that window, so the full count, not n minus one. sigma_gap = 0.43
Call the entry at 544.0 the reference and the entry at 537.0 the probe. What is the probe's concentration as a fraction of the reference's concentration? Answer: 0.83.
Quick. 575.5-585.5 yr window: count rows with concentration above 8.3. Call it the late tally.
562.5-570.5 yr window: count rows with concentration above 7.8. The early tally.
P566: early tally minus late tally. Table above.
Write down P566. 1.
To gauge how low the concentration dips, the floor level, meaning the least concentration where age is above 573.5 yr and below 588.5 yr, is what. 7.52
